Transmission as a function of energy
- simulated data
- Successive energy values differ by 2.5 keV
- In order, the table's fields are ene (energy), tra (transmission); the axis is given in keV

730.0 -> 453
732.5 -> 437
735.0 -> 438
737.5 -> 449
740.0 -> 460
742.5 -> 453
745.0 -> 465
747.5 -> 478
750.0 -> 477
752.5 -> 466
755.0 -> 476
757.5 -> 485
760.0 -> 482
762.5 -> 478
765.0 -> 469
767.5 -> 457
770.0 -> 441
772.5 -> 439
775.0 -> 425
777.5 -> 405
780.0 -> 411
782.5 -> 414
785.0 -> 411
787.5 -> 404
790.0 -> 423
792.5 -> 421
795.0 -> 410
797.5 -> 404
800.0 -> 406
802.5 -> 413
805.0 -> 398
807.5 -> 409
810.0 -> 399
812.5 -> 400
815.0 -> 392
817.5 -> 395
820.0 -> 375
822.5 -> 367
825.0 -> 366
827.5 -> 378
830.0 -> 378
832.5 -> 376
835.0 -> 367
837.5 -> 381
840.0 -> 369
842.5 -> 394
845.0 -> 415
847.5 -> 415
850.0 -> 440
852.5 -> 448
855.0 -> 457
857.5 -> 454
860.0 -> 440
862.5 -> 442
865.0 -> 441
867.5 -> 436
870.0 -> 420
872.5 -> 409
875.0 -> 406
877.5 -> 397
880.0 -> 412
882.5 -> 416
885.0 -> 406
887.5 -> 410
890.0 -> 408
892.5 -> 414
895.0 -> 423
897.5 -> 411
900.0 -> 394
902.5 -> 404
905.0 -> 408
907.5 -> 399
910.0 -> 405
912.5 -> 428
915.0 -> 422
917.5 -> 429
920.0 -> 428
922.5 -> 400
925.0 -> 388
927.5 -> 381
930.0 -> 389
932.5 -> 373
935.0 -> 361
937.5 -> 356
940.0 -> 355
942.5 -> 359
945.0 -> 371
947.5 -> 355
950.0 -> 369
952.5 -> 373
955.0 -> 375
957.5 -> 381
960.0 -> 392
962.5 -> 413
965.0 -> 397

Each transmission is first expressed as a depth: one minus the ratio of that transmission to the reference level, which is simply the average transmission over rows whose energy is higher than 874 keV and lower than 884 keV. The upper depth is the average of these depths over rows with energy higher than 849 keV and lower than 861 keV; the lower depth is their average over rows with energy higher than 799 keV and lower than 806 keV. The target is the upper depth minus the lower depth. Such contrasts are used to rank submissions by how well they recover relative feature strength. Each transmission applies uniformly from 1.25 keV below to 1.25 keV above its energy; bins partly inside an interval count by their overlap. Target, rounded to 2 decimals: -0.10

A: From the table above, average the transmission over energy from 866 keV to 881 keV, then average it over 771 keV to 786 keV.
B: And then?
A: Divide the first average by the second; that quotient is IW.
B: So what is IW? 0.99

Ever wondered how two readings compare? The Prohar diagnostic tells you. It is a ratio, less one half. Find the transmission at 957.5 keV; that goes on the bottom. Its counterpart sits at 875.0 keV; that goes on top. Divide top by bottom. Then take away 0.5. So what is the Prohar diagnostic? 0.57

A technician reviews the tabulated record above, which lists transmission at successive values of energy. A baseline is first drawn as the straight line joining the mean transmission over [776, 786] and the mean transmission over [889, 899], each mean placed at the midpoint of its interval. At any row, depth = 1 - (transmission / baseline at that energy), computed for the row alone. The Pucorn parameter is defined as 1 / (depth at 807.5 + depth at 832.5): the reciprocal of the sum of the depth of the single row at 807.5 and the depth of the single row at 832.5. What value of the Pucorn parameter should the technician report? 11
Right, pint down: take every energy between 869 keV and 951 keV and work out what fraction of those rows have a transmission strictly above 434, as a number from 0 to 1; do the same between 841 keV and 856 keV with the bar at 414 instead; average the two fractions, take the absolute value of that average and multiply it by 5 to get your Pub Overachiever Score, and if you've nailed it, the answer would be 2.08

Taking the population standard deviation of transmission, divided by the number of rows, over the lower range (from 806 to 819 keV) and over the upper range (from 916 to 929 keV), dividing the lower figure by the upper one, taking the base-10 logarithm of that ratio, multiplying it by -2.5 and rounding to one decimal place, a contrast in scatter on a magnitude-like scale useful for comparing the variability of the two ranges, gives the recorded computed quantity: 1.3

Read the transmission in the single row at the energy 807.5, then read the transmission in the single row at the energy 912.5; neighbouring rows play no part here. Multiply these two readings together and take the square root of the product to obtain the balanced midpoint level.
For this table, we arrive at 418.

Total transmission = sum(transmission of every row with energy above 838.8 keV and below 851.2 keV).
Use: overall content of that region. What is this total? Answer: 2033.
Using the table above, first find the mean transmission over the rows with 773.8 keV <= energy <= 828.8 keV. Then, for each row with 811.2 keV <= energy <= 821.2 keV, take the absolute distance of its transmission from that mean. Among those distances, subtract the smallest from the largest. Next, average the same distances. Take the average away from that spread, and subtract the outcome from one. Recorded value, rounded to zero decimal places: -13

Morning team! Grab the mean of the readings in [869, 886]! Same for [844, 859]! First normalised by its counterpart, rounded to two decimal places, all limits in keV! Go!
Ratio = 0.93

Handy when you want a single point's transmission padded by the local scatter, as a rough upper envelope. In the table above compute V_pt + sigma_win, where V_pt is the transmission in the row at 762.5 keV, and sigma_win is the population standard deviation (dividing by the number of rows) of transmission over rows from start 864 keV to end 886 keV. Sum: 492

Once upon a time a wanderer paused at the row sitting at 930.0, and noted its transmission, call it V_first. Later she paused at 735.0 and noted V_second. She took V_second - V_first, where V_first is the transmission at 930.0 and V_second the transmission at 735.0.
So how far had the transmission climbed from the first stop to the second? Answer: 49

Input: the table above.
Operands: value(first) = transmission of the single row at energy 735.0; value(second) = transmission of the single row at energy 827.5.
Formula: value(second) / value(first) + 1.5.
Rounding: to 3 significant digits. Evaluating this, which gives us 2.36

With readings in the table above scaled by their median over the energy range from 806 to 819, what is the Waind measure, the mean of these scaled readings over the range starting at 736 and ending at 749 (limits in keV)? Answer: 1.16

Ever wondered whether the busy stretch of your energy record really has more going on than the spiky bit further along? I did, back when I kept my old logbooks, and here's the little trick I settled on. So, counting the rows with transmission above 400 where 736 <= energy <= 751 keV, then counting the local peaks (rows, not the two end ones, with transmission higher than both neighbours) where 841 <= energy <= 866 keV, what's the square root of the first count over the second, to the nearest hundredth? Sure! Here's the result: 1.73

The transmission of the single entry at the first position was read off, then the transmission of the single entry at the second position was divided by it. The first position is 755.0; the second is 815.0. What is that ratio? 0.82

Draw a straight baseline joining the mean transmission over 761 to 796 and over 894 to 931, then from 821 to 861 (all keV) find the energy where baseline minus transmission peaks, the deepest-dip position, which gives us 825.0 keV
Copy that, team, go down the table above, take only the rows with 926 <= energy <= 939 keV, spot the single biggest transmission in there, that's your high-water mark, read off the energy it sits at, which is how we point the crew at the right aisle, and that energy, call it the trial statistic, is 930.0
